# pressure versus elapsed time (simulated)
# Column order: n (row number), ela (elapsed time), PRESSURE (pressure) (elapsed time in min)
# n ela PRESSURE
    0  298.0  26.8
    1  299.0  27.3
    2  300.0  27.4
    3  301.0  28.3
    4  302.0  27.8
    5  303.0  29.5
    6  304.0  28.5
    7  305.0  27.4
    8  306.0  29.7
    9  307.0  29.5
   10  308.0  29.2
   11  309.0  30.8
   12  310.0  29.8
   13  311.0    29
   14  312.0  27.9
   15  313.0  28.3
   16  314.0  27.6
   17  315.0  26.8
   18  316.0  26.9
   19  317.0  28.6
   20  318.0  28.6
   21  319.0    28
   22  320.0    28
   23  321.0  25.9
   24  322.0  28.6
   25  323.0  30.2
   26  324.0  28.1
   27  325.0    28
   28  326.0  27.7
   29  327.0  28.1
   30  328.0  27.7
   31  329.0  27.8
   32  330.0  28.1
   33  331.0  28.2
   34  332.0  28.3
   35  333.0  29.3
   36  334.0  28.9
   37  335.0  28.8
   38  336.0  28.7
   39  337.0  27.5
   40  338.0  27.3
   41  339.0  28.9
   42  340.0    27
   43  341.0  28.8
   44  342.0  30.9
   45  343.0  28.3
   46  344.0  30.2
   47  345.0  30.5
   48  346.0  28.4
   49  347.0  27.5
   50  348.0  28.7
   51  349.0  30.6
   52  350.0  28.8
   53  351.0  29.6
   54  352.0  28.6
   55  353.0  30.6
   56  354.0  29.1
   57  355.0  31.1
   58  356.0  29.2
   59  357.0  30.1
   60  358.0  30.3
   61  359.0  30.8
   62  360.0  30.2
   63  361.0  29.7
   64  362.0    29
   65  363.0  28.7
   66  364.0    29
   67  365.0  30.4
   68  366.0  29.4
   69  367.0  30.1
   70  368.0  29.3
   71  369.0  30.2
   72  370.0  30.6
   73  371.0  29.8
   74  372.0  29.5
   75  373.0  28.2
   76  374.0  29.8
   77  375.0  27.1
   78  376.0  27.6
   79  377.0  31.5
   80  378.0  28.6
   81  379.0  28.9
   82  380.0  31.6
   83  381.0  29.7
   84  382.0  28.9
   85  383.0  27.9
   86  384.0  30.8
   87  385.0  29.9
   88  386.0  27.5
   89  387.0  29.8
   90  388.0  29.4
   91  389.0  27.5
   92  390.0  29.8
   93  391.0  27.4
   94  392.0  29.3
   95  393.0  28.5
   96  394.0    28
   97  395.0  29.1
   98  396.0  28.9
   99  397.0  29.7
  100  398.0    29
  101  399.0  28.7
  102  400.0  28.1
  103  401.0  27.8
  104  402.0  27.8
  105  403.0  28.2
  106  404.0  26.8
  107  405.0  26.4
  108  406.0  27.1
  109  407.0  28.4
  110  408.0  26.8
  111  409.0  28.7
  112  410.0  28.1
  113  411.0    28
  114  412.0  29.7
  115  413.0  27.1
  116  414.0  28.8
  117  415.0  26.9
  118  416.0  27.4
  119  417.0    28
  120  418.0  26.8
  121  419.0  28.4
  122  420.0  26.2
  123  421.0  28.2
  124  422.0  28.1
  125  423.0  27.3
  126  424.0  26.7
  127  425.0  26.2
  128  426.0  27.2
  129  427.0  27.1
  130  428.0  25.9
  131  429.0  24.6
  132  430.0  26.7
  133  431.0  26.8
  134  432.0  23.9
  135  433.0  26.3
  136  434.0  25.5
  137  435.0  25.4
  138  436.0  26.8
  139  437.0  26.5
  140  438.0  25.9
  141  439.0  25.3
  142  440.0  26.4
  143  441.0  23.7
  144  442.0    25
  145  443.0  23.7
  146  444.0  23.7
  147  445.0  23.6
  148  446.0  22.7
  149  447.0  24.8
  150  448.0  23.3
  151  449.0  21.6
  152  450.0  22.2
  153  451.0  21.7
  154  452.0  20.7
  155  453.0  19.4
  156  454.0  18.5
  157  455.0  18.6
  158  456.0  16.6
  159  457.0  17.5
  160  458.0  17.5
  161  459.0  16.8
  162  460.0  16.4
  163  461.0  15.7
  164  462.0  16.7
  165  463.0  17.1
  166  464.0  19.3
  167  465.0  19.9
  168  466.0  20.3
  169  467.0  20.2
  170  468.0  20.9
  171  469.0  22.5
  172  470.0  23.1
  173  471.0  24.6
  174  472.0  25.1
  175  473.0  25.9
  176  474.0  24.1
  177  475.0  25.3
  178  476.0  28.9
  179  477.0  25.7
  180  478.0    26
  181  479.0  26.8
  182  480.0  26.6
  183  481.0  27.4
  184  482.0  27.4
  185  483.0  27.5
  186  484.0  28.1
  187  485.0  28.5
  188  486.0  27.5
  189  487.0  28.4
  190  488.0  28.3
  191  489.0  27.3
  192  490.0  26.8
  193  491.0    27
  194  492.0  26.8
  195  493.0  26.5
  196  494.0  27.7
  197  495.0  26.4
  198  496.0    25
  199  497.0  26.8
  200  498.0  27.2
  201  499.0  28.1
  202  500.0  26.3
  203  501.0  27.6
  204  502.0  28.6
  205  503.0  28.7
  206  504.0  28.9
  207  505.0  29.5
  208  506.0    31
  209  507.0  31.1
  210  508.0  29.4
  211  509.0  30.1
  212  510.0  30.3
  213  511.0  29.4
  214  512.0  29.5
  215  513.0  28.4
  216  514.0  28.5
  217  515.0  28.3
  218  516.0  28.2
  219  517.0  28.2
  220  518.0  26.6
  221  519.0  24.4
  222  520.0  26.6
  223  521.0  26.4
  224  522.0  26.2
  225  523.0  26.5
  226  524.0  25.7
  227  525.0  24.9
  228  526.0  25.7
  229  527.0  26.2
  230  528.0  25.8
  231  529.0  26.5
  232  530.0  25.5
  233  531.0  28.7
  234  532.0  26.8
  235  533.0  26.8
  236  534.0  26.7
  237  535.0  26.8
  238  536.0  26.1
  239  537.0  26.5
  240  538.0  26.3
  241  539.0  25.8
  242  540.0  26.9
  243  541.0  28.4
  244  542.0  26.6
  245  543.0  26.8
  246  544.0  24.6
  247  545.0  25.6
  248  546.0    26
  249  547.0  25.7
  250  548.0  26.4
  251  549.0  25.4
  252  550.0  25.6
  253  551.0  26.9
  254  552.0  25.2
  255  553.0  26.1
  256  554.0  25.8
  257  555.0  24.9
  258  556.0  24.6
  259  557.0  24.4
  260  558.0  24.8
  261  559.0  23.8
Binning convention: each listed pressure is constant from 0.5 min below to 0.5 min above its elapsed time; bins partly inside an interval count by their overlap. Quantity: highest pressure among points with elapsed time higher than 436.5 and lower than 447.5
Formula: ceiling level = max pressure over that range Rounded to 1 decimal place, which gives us 26.5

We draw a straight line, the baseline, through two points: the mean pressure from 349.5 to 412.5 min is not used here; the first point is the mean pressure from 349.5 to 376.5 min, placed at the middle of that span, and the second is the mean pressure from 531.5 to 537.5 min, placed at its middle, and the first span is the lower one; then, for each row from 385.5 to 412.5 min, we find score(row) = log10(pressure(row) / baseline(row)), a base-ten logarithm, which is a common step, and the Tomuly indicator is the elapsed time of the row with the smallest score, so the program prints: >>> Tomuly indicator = 405.0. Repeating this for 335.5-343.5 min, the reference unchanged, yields 340.0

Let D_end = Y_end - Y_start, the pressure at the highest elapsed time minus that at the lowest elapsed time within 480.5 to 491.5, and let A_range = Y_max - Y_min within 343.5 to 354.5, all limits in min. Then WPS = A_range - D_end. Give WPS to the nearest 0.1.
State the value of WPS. 3.5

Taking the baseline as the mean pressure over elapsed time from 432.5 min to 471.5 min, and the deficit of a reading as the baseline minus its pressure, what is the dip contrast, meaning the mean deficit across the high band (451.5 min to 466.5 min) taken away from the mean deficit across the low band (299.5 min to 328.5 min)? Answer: -10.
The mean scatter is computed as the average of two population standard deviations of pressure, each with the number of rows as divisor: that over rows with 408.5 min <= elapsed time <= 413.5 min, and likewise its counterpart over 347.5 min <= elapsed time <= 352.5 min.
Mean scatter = 0.81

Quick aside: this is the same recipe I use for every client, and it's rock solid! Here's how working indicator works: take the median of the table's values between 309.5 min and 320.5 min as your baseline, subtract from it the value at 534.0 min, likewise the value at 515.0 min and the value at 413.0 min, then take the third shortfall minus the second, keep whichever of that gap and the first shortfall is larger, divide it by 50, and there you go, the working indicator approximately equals 0.026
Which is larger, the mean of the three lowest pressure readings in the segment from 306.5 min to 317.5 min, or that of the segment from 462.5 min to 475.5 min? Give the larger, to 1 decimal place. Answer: 27.1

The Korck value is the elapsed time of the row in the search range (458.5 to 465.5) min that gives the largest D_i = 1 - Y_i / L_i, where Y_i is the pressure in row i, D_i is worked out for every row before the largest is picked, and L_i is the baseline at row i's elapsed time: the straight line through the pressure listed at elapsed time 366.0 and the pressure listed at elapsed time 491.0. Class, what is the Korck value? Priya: 461.0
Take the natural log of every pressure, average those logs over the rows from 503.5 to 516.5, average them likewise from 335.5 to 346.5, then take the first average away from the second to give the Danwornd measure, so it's -0.023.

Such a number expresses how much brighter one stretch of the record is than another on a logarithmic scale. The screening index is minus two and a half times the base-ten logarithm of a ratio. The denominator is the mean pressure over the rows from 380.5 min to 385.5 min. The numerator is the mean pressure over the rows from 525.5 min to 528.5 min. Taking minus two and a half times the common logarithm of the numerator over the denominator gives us 0.14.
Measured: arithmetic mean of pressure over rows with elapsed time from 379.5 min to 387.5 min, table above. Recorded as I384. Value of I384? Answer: 29.5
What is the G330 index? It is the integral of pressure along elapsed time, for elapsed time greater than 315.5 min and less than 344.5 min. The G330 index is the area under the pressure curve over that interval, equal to 821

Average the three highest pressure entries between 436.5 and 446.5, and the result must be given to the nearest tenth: 26.3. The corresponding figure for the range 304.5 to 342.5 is 30.6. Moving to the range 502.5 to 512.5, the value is 30.8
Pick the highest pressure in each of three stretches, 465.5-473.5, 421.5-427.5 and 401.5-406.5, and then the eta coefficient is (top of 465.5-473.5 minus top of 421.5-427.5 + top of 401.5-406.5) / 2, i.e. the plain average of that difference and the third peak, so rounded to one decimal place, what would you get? 13.0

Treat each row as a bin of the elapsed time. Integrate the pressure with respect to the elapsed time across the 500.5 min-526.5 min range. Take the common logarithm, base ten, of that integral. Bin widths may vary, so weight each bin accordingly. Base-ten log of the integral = 2.86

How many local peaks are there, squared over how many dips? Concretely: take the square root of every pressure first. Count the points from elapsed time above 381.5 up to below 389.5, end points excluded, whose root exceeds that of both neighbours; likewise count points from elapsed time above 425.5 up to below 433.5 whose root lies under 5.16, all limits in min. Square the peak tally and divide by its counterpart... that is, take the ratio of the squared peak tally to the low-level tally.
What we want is 1.0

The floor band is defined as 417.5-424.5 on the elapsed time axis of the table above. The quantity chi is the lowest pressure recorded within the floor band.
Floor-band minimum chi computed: 26.2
